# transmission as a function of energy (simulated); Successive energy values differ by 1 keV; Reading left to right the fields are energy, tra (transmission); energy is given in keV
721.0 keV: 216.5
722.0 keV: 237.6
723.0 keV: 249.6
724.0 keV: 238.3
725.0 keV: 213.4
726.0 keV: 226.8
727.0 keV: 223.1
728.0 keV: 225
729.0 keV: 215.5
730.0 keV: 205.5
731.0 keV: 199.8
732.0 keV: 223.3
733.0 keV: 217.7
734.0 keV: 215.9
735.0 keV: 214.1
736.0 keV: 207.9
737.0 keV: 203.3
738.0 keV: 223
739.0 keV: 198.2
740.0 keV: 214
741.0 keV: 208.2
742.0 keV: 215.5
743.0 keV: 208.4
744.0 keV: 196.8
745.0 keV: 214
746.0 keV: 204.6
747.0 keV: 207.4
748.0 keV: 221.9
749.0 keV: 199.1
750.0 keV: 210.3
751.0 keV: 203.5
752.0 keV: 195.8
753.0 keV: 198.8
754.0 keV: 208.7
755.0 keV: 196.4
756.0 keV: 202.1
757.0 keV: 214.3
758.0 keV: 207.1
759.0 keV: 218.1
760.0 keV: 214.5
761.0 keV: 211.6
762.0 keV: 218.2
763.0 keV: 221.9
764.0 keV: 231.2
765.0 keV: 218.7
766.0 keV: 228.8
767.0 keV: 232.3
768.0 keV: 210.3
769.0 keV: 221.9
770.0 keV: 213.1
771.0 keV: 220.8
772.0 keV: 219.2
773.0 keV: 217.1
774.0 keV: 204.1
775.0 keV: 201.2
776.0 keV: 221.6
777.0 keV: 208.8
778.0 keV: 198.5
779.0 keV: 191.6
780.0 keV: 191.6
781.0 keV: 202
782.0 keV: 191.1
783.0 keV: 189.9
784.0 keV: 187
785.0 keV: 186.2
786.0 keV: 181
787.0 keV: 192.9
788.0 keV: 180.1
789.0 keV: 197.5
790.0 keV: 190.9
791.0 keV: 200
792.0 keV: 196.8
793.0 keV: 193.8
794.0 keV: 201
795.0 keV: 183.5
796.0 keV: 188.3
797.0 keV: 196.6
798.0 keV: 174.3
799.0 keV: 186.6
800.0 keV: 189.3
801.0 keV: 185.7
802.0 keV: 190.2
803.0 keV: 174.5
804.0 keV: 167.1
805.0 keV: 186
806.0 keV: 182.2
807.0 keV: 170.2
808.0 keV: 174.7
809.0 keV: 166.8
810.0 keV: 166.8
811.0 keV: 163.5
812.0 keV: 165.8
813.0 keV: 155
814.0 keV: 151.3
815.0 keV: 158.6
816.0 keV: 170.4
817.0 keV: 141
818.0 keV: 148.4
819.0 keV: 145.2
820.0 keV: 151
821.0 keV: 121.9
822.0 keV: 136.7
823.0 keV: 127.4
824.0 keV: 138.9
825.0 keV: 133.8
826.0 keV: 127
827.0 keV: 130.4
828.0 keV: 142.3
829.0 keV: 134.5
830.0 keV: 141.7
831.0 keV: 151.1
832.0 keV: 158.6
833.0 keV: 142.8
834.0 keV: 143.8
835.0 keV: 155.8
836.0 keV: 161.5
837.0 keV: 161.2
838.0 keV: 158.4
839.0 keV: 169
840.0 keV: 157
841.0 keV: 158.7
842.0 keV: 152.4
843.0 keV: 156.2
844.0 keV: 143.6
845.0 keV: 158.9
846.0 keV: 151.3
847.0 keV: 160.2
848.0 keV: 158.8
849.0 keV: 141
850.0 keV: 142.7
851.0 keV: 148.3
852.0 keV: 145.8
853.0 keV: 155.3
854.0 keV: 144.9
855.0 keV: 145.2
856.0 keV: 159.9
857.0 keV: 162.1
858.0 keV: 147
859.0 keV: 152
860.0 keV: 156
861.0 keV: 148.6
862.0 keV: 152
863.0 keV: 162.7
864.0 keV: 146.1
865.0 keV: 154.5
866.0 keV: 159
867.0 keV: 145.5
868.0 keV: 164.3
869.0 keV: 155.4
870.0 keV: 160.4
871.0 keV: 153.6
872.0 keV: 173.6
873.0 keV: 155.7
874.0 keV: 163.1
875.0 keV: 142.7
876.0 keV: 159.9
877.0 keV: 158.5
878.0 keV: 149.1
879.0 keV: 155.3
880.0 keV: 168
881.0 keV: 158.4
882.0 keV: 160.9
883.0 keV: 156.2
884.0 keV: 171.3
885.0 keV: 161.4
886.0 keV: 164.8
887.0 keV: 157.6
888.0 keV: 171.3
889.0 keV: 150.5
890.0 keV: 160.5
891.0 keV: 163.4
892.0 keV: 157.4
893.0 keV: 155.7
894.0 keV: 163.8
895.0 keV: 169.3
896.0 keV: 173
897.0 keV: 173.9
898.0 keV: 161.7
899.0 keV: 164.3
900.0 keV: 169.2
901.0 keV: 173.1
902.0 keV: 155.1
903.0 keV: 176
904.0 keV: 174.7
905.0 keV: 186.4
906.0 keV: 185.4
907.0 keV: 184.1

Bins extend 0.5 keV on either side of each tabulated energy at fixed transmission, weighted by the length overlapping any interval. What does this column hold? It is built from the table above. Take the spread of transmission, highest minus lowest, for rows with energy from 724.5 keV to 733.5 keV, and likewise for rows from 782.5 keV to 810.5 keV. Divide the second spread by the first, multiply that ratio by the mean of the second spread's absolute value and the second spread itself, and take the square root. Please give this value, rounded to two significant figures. 6.6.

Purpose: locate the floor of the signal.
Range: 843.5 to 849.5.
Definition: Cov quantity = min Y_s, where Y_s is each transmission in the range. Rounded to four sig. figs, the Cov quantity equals 141.0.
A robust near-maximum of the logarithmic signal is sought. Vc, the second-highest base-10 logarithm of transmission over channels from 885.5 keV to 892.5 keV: 2.22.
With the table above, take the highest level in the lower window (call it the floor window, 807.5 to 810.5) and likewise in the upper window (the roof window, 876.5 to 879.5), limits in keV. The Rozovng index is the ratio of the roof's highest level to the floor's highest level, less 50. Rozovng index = -49.1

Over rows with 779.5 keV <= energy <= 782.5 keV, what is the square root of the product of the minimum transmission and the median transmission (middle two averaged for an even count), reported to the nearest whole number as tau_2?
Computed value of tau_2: 191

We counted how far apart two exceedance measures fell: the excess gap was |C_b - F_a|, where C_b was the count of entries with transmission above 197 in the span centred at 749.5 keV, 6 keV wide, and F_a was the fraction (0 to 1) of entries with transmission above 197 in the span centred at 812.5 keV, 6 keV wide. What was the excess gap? 5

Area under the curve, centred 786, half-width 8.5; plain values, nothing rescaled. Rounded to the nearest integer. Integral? 3272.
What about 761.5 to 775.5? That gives 3059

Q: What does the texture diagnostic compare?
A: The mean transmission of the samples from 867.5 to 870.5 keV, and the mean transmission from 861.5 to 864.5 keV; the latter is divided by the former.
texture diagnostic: 0.96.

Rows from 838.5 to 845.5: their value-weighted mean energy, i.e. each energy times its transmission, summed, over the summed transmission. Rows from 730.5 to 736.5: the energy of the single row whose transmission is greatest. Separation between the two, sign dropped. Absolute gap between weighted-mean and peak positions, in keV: 109.9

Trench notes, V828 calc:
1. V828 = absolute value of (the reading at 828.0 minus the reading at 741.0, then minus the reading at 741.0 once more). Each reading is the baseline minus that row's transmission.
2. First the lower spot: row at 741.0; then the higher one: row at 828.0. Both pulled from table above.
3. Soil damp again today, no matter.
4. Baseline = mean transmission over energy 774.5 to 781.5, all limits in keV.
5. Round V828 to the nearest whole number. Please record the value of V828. 72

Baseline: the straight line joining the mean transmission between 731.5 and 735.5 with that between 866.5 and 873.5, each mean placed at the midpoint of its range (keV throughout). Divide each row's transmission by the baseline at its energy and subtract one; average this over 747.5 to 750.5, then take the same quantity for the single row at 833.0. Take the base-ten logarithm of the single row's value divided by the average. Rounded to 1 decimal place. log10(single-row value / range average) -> 1.8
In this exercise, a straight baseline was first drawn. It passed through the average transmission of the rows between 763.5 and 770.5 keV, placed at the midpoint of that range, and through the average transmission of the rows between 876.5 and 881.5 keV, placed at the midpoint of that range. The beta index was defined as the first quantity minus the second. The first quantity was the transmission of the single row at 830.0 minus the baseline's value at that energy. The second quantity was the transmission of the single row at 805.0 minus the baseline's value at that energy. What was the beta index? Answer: -30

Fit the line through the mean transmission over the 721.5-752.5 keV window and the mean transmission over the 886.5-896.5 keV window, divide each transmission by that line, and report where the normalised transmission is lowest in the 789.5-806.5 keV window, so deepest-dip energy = 804.0 keV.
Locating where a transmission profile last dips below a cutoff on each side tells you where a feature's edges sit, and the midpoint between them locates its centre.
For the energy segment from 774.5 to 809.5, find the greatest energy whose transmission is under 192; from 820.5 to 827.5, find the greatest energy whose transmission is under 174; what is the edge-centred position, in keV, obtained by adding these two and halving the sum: 818.0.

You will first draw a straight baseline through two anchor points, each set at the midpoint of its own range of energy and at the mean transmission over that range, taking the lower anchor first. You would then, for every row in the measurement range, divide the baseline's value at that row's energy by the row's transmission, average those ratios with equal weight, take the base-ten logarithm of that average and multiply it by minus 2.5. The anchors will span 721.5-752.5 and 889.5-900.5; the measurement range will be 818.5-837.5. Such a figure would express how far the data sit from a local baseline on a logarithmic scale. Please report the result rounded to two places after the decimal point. -0.30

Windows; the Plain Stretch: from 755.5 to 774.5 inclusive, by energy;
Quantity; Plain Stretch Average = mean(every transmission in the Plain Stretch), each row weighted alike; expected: 217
